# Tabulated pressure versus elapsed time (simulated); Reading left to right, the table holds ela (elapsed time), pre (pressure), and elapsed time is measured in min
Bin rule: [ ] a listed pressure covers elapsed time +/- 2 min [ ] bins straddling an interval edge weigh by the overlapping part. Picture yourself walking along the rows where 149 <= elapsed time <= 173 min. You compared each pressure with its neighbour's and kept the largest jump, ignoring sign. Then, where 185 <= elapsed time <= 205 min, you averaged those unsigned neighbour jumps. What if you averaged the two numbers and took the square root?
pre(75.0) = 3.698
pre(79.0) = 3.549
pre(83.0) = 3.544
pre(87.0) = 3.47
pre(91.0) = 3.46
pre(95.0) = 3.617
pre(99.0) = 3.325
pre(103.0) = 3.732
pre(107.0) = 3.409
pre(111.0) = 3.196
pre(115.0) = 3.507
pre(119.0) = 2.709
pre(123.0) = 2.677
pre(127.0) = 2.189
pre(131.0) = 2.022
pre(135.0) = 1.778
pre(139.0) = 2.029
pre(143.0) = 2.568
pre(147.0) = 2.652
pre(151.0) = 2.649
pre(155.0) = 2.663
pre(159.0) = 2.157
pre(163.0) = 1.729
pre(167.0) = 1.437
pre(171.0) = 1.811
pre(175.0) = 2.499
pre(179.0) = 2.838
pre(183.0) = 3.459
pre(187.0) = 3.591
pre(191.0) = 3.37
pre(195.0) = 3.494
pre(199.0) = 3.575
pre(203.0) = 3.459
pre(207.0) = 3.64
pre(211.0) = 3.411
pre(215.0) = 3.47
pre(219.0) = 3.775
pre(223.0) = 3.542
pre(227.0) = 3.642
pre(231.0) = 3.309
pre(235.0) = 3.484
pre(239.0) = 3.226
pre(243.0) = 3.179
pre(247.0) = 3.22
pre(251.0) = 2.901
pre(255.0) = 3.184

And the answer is 0.57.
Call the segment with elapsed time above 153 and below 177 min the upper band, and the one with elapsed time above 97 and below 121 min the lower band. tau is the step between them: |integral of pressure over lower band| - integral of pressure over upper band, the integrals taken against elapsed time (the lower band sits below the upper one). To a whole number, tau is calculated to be 30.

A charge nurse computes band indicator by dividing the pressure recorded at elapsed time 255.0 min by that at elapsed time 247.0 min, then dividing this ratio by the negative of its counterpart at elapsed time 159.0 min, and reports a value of -0.46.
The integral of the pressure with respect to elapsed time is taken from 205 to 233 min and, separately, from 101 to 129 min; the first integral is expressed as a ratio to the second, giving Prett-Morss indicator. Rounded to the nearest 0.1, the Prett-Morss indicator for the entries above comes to 1.2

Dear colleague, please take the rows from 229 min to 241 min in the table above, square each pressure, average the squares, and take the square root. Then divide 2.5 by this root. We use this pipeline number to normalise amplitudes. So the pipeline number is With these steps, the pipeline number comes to 0.75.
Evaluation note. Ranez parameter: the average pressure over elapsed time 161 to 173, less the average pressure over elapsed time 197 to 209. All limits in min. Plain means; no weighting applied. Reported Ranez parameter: -1.9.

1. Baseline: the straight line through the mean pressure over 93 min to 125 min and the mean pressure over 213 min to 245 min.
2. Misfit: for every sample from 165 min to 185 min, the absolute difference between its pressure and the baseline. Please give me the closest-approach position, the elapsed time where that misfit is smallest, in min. 183.0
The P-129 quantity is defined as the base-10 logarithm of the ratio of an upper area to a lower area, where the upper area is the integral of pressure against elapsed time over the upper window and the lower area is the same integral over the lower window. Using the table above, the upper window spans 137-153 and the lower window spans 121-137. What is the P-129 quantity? 0.06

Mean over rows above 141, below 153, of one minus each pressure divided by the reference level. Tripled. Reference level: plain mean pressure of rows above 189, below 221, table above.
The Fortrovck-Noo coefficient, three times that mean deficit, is 0.77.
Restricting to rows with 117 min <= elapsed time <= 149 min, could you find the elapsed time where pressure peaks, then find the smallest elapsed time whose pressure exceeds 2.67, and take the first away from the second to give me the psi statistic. 0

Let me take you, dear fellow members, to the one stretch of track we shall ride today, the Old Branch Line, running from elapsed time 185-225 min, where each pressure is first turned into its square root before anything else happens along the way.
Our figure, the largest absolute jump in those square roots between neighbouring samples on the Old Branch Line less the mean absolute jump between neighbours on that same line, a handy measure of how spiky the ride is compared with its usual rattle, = 0.034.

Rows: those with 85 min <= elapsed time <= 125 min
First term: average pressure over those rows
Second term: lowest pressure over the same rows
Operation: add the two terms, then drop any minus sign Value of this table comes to 5.99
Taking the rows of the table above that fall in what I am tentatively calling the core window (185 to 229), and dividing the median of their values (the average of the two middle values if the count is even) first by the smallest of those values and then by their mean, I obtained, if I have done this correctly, 0.30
